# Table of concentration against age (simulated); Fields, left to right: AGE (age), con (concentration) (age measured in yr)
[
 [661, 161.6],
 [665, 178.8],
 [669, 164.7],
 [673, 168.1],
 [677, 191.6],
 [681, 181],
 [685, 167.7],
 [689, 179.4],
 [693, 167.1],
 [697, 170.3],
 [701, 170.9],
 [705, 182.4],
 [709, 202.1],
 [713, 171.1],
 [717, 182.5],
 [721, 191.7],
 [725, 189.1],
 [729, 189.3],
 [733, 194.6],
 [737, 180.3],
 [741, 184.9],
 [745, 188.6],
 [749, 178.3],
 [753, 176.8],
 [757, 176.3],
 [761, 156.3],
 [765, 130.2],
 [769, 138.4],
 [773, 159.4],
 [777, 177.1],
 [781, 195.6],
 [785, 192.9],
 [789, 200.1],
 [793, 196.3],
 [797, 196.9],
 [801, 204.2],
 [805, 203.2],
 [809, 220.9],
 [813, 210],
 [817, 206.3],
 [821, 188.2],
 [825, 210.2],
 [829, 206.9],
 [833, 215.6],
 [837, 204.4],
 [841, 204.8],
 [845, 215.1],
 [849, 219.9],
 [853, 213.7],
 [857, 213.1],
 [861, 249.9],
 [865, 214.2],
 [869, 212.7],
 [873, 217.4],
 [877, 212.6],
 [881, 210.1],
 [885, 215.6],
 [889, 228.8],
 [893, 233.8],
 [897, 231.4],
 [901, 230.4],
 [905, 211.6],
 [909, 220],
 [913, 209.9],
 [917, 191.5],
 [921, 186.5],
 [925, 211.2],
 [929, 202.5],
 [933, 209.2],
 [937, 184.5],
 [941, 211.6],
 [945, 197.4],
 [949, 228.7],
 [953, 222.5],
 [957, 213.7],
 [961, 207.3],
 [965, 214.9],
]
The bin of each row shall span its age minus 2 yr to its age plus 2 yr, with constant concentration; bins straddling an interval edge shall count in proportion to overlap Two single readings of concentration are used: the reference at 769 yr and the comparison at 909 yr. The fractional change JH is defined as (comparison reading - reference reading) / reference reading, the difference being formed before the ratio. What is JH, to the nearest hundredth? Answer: 0.59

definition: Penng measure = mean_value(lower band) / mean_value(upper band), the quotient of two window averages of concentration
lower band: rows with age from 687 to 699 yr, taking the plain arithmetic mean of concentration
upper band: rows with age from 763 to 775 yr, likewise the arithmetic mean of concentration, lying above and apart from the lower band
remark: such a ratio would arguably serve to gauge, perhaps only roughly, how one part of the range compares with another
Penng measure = 1.21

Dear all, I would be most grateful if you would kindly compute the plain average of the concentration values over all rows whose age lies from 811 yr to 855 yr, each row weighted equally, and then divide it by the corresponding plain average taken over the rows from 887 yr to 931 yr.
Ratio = 0.97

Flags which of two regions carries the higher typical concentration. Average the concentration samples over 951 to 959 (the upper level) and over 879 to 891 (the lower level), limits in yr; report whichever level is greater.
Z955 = 218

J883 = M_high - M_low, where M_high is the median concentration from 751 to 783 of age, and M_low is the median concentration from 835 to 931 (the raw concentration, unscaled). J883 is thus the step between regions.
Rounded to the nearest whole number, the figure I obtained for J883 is -46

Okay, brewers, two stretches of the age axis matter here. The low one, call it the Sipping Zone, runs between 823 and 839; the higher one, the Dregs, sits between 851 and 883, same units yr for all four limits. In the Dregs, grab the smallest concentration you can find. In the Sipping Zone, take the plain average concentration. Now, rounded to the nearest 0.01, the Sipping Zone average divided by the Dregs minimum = 1.00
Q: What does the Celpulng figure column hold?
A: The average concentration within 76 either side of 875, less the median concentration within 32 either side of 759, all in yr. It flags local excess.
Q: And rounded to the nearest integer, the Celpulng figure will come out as 33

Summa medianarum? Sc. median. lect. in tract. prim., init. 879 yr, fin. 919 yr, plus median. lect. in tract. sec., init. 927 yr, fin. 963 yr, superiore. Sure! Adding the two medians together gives 427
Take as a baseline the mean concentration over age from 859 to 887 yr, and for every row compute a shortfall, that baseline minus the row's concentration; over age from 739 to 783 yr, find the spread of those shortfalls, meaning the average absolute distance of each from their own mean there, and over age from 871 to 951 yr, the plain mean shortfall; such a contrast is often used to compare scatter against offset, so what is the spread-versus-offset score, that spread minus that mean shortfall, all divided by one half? 20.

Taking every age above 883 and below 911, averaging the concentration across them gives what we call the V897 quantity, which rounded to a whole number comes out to 225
